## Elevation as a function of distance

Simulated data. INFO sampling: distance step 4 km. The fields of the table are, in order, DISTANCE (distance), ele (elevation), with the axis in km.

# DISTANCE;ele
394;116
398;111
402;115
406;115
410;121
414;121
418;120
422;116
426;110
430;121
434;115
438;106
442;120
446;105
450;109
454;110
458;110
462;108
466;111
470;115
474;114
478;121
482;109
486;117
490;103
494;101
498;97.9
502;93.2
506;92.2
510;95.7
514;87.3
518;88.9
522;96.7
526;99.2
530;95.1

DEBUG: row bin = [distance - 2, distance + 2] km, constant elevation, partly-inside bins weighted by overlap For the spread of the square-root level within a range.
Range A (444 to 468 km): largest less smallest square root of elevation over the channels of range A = 0.289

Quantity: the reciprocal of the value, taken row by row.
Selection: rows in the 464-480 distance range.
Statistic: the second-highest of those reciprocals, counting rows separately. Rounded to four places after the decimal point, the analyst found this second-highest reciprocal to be 0.0088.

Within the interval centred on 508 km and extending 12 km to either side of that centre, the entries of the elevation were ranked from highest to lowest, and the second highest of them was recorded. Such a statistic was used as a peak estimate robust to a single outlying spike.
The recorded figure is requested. 95.7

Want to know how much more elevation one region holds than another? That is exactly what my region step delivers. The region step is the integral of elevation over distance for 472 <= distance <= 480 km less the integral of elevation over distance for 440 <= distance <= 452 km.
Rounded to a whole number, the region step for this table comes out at -396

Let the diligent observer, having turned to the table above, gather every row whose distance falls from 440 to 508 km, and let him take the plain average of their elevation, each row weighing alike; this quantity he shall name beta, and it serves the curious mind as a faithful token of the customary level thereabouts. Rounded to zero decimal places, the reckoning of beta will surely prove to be 108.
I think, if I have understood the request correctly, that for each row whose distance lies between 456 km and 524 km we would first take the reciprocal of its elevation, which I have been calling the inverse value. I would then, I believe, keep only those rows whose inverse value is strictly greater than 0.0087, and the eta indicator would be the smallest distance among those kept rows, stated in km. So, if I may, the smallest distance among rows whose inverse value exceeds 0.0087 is 458 km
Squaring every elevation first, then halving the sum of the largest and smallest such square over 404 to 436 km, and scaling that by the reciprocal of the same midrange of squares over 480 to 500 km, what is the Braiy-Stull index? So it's 1.15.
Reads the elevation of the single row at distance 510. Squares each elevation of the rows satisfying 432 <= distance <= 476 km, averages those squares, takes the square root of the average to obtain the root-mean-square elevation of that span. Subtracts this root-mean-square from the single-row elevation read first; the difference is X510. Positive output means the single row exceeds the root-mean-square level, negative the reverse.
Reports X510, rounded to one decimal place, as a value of -15.6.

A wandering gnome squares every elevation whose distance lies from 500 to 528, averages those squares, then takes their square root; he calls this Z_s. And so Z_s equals 93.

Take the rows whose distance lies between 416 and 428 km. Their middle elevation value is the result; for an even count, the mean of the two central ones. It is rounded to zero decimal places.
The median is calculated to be 116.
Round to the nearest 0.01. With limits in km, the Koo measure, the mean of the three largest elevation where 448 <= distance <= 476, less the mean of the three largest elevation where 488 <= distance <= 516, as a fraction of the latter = 0.13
